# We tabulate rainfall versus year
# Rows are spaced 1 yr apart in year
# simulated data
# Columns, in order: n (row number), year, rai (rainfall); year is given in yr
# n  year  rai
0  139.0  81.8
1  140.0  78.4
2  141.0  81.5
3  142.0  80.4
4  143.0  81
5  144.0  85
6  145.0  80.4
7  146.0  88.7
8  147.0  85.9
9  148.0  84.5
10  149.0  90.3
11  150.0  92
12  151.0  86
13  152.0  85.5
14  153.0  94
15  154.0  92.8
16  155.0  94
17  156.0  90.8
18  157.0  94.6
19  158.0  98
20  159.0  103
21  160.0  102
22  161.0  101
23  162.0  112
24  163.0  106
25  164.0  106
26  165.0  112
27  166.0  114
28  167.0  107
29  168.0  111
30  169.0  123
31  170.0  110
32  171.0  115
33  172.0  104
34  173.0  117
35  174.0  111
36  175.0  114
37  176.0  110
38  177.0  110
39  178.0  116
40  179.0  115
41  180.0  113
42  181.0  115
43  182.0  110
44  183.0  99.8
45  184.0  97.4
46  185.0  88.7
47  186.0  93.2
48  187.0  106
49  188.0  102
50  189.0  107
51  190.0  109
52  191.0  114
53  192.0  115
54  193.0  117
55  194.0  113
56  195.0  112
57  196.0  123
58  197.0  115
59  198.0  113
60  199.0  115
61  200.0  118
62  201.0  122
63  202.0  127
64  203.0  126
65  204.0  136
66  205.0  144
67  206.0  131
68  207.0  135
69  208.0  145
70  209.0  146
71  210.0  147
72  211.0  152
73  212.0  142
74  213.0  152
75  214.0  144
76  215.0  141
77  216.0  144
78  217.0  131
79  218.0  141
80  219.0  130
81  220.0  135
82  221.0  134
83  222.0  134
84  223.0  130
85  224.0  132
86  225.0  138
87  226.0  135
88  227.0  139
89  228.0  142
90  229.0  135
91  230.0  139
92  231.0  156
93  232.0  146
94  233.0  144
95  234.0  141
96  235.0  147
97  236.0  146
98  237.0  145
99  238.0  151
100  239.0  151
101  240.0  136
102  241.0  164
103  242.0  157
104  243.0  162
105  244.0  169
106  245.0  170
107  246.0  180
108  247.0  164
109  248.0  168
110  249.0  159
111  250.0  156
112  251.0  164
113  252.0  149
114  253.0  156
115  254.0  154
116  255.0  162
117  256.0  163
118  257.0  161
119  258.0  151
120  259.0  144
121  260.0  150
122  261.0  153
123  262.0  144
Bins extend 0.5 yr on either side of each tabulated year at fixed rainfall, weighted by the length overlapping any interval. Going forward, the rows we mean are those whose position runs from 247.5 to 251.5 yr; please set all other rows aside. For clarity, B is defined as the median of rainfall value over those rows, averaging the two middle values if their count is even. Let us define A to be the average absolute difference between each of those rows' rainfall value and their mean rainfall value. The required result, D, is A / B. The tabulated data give 0.026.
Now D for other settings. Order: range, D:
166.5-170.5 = 0.046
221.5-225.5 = 0.019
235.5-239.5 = 0.019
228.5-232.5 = 0.049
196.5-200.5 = 0.012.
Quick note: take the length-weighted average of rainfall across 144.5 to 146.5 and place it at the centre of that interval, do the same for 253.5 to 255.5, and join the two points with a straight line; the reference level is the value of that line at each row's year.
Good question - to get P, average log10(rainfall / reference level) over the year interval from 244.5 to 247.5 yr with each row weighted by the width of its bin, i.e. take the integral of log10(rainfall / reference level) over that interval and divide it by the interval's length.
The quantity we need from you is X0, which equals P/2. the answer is 0.025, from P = 0.051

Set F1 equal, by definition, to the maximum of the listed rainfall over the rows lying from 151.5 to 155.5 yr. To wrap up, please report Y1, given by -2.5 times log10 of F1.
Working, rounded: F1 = 94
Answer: -4.93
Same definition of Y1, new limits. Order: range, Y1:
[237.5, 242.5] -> -5.54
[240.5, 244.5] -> -5.57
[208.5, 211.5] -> -5.45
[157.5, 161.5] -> -5.03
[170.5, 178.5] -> -5.17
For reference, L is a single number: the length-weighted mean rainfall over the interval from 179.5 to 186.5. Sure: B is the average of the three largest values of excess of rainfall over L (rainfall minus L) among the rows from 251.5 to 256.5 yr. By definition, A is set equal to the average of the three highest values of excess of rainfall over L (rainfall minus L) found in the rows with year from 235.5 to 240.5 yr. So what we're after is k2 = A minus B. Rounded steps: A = 47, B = 58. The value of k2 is -11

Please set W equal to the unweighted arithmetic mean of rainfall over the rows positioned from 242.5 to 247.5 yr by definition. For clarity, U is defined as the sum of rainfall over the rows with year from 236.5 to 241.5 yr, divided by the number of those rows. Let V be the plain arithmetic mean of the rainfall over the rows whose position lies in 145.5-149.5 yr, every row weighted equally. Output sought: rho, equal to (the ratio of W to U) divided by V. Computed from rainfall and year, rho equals 0.013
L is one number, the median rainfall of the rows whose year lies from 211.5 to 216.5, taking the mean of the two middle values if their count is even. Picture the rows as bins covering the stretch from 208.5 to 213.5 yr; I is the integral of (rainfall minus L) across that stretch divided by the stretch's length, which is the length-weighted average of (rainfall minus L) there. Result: 4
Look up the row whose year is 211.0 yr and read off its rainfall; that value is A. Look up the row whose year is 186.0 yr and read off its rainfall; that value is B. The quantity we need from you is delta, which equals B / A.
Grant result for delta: 0.61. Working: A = 152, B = 93.2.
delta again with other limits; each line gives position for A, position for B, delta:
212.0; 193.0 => 0.82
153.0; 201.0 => 1.30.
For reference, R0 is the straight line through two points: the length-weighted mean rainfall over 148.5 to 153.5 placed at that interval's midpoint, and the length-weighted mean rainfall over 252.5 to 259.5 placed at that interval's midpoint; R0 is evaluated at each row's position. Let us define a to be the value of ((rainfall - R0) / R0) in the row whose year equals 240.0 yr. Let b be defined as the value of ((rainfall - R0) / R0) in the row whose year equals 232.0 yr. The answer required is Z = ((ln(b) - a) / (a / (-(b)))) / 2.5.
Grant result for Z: -0.7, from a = -0.07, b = 0.038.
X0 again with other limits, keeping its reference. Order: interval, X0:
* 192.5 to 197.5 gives -0.004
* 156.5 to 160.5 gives 0.014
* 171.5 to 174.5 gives 0.015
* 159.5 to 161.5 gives 0.015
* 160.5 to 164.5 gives 0.022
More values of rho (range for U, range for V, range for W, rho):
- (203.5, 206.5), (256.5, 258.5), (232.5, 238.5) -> 0.007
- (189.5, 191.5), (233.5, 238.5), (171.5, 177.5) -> 0.007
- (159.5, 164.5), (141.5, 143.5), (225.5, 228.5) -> 0.016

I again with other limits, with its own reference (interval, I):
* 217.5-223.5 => -10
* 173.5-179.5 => -31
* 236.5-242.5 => 7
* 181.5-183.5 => -39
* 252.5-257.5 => 15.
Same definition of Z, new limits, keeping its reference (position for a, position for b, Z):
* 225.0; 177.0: 4.0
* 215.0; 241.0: 1.2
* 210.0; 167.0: 0.5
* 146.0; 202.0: 2.1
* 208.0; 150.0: 0.3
